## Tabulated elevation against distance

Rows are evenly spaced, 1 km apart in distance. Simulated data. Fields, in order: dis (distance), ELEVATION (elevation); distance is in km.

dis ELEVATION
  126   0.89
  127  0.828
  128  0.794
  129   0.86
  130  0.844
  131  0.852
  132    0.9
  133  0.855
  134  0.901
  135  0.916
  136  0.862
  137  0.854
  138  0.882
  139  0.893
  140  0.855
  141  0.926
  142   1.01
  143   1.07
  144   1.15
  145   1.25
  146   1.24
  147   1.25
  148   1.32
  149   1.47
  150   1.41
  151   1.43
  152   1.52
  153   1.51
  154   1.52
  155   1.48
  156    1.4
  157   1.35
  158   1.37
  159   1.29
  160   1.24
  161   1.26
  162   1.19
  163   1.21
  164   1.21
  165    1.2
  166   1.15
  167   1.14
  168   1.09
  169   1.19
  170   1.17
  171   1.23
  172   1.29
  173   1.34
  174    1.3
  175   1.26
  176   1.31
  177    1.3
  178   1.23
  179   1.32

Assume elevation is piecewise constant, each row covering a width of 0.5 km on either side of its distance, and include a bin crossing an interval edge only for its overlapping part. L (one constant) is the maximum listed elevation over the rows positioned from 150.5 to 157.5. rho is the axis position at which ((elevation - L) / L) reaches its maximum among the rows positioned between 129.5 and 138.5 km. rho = 135 km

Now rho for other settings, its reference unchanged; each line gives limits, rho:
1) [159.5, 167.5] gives 161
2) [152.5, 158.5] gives 154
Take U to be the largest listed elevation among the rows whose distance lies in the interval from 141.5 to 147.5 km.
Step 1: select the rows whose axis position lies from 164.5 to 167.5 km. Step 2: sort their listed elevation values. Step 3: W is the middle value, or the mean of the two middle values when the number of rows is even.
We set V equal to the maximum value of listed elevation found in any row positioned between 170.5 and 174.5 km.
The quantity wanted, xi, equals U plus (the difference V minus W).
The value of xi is 1.44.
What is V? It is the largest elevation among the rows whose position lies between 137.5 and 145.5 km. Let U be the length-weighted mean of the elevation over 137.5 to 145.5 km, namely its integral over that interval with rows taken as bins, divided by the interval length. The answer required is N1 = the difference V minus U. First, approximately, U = 1.00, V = 1.25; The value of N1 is 0.25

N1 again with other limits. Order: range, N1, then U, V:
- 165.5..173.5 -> 0.14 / 1.20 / 1.34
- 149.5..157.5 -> 0.07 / 1.45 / 1.52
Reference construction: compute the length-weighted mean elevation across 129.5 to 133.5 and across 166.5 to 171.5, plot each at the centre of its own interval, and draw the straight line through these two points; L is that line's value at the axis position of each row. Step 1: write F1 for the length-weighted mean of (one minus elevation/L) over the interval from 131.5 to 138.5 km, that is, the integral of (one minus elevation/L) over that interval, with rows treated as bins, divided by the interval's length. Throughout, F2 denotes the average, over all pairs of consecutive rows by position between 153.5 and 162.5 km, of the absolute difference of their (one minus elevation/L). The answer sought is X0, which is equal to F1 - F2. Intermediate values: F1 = 0.01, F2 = 0.053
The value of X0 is -0.04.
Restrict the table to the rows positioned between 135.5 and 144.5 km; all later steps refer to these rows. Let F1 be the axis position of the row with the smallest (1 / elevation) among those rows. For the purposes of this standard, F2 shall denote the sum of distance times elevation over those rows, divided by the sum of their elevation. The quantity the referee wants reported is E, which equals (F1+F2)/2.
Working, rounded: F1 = 144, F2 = 140.2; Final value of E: 142.1 km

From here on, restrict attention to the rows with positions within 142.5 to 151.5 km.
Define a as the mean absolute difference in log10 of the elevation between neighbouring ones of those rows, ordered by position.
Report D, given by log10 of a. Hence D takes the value -1.67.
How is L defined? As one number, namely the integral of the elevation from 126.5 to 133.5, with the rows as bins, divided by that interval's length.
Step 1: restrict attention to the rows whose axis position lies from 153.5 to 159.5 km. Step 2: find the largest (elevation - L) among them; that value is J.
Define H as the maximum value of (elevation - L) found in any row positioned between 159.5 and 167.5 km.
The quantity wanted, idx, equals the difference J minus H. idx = 0.26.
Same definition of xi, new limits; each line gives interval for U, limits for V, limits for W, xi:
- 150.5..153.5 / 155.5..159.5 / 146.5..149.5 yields 1.60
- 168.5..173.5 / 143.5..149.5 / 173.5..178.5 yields 1.51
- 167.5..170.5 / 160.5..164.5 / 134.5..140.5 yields 1.58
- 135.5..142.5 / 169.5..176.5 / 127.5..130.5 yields 1.51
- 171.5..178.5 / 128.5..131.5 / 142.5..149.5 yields 0.95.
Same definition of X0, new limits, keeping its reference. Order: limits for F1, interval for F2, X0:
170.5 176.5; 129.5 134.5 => -0.11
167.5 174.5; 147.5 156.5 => -0.10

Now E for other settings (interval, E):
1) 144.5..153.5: 150.6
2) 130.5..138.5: 134.8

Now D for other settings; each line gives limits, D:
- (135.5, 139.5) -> -2.11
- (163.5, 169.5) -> -1.78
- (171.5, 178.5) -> -1.84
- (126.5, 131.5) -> -1.79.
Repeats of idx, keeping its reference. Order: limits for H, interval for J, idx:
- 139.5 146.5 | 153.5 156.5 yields 0.27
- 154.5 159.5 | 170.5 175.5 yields -0.14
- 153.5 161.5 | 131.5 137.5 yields -0.60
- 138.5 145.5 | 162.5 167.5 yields -0.04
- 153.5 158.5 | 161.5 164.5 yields -0.31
